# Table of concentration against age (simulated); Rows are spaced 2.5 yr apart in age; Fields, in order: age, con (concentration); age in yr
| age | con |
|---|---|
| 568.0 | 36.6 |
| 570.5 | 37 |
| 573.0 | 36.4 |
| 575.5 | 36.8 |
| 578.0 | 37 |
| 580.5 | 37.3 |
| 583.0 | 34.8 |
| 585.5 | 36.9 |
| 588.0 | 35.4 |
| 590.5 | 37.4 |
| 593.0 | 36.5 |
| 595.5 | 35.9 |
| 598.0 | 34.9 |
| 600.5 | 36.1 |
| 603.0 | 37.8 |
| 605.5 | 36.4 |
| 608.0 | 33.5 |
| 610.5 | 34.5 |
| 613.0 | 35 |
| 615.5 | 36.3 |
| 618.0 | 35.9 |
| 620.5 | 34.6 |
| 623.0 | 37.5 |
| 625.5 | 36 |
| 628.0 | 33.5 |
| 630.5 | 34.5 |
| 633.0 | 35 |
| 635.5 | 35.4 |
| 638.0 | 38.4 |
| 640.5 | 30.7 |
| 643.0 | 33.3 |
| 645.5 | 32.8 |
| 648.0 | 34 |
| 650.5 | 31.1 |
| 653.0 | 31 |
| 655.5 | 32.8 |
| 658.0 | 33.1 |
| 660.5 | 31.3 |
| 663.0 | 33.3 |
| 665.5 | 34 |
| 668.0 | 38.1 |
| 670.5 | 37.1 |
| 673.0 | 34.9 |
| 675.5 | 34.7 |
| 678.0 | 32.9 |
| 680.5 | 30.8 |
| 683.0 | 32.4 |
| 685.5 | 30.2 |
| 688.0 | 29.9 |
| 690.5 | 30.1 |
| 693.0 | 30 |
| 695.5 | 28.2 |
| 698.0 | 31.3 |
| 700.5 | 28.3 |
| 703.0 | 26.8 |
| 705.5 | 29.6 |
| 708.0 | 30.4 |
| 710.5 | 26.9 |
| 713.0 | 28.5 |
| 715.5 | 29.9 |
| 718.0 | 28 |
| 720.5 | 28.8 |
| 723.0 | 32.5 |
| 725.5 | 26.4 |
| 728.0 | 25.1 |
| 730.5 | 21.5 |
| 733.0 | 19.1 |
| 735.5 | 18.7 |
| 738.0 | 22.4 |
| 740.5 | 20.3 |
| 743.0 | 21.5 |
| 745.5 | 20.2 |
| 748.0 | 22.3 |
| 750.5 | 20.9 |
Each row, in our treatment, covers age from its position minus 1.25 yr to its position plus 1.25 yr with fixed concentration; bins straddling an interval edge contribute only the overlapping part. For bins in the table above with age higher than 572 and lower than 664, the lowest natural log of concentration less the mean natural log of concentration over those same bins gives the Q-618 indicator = -0.13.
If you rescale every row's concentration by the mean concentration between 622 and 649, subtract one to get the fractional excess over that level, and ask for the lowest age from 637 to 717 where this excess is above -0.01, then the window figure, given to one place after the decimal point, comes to 638.0 yr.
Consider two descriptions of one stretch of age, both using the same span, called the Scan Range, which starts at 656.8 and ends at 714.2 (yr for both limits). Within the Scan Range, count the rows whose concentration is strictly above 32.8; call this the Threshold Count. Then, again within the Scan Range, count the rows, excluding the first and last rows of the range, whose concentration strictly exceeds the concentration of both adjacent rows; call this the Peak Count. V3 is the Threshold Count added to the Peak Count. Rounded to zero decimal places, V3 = 13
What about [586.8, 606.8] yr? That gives 10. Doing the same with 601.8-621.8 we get 9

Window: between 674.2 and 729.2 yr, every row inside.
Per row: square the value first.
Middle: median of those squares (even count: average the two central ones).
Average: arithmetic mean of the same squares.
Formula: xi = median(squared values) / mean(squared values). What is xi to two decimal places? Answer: 1.01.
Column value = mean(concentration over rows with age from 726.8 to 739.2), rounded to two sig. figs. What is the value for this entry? 21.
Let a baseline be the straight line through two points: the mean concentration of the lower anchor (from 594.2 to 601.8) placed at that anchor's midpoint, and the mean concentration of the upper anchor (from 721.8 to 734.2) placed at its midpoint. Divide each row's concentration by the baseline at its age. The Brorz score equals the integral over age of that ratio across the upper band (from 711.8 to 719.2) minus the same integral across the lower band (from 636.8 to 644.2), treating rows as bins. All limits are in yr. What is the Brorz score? 0.4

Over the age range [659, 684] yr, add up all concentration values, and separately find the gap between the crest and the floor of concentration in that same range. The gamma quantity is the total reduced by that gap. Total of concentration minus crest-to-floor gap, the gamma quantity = 332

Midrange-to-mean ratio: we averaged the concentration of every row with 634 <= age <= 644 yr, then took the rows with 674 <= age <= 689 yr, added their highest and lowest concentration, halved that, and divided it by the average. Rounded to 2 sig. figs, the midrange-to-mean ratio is 0.94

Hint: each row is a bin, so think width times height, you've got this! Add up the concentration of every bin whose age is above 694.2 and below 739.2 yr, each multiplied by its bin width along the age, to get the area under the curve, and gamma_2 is 1206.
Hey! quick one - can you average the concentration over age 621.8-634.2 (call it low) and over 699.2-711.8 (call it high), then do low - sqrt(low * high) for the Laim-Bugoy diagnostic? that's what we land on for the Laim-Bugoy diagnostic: 3.6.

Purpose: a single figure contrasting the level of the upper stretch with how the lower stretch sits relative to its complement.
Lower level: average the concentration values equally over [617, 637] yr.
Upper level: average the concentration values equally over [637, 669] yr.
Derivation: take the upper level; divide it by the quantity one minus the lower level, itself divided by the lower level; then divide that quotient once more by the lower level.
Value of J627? -0.97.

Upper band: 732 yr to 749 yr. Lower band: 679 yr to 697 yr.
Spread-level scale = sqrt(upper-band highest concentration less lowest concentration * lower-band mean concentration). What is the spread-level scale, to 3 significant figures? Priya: 10.6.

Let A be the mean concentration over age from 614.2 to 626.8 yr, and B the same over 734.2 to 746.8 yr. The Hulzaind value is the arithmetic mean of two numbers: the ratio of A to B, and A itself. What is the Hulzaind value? 18.9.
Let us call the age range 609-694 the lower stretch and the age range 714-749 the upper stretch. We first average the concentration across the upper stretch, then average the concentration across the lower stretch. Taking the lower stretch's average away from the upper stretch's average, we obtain -10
